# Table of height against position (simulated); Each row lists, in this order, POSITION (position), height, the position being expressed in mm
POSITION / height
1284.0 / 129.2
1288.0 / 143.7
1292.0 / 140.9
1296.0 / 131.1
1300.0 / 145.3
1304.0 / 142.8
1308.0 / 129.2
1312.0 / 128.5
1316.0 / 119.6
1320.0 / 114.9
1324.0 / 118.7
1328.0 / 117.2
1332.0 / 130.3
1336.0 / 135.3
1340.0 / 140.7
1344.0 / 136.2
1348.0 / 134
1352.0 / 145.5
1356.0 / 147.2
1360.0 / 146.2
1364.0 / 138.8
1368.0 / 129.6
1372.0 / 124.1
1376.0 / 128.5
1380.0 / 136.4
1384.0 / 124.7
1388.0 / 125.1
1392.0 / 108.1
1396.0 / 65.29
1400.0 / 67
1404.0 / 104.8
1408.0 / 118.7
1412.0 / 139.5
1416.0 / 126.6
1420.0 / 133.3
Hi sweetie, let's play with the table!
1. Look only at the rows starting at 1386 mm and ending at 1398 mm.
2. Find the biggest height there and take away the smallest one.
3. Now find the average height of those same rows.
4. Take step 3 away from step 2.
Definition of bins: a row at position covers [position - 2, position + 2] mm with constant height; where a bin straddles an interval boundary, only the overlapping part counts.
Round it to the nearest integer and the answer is -40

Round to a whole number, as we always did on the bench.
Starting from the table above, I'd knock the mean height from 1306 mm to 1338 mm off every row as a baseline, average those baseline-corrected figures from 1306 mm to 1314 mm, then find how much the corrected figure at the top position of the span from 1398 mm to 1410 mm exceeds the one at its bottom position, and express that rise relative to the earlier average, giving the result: 11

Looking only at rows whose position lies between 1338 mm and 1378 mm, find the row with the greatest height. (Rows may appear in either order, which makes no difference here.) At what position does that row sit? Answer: 1356.0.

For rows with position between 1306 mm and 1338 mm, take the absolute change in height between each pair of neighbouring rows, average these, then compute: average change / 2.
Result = 2.7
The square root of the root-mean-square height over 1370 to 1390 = 11.3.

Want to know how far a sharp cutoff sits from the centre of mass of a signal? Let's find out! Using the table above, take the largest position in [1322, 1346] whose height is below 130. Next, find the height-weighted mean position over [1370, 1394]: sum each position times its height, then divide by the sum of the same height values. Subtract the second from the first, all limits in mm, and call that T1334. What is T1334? -53.7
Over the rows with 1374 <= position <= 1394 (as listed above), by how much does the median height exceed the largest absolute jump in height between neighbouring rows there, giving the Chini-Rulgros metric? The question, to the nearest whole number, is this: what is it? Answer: 108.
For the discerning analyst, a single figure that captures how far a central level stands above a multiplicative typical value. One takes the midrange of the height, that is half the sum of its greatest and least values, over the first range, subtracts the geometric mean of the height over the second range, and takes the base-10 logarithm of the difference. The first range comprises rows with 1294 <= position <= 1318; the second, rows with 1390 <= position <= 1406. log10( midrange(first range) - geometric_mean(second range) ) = 1.69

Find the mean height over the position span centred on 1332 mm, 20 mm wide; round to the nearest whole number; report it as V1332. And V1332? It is 128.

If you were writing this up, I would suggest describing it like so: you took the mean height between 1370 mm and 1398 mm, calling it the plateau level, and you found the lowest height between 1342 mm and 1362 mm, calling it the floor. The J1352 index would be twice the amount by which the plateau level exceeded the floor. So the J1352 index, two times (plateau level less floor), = -36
